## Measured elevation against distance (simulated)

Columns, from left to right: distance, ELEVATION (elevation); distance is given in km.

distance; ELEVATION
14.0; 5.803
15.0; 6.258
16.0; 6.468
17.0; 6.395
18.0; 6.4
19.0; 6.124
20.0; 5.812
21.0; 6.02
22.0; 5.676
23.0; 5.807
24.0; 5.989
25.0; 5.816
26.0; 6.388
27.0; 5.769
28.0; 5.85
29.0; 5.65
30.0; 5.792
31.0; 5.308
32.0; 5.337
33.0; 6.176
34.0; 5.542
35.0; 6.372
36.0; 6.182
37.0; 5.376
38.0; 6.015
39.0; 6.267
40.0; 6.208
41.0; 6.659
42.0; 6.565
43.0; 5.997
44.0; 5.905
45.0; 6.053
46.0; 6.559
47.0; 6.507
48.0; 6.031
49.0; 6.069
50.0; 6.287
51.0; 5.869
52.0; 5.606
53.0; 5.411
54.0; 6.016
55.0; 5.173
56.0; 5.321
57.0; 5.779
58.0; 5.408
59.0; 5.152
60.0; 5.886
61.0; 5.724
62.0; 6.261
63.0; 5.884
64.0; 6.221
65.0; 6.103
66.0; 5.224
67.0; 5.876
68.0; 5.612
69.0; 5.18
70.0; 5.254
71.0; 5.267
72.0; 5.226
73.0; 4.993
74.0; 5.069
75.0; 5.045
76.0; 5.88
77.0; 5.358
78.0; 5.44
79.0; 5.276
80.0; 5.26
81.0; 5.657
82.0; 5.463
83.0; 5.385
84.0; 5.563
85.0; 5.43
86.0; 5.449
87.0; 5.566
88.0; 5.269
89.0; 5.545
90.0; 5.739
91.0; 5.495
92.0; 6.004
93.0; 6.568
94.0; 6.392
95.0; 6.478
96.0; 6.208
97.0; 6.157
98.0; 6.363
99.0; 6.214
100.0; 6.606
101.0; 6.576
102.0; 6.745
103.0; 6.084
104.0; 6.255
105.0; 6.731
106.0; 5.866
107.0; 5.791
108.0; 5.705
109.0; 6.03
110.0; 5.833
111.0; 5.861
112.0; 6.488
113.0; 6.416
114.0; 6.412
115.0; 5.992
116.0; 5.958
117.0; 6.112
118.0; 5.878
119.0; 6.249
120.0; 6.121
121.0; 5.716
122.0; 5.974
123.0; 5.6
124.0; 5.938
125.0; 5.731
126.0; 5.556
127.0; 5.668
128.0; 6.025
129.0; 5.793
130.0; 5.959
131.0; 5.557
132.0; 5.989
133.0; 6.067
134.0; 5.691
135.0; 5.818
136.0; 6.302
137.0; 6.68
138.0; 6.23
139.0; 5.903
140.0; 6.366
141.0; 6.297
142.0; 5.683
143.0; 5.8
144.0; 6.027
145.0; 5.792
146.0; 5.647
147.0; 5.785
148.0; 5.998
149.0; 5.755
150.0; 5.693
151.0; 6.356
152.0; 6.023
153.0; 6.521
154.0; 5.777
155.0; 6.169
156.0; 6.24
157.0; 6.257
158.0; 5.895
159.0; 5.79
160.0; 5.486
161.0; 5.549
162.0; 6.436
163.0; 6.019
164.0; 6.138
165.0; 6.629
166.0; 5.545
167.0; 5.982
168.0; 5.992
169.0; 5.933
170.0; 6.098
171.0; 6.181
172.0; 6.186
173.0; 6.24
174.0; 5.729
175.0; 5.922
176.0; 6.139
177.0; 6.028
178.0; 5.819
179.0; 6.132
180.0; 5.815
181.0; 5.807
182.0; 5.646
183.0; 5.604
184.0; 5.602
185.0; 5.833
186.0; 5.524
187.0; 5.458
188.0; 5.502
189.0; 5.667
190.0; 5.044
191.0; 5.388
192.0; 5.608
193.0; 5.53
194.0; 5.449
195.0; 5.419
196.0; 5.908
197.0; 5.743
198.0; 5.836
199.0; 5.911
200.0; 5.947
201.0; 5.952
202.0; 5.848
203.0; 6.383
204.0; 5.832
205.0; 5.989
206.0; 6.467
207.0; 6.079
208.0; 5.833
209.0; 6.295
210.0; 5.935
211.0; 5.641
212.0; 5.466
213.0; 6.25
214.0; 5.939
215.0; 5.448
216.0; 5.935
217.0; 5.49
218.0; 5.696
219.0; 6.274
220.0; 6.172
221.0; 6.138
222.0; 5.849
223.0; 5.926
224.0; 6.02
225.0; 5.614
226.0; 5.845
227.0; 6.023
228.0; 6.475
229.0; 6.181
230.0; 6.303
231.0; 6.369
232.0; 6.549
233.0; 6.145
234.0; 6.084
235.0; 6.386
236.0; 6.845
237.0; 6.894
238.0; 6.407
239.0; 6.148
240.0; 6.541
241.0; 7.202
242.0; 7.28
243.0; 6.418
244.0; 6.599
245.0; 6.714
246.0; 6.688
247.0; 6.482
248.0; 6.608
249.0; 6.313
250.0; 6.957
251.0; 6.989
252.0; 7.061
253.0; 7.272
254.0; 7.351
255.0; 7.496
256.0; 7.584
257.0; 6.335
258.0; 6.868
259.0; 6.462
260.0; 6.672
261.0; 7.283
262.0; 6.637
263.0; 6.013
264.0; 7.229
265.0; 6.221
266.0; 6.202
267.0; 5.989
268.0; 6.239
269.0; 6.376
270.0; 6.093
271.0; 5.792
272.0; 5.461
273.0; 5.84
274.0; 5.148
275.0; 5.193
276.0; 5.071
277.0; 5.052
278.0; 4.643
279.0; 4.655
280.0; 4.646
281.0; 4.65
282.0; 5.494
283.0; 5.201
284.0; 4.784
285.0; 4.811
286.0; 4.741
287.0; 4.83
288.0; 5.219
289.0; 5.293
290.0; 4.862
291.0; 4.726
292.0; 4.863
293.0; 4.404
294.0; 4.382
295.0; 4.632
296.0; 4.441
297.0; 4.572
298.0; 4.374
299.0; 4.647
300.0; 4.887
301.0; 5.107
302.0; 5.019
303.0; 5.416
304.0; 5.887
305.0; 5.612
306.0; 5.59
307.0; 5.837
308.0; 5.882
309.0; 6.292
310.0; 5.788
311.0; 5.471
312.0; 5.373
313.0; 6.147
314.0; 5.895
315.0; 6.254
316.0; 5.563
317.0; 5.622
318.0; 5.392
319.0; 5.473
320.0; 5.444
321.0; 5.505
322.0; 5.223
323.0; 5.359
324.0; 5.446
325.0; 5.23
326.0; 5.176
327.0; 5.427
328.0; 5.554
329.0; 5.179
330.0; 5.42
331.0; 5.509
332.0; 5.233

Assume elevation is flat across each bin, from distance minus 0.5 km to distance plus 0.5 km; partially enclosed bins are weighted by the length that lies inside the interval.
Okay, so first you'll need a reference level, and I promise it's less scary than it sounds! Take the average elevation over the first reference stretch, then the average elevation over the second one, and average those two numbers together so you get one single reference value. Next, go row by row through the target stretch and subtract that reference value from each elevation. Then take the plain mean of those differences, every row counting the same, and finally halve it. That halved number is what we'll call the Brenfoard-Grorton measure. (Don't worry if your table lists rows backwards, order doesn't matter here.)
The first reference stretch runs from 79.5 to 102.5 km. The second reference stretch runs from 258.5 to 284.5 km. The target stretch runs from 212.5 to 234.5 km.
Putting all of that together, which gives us 0.10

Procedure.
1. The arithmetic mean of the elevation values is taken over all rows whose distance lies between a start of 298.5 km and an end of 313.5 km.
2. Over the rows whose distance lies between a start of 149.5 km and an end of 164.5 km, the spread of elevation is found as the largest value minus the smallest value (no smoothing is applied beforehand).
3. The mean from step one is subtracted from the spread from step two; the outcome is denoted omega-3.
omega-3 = -4.50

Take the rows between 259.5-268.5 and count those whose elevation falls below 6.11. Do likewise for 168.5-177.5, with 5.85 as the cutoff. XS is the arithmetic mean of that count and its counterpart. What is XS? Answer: 1.5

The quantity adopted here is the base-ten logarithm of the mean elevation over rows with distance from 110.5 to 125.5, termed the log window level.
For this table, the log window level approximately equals 0.780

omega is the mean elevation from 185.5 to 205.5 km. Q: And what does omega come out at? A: 5.7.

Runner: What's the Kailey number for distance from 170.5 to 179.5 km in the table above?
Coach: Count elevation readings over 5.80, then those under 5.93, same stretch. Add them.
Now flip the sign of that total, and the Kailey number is -11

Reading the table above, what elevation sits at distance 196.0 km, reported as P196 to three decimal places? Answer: 5.908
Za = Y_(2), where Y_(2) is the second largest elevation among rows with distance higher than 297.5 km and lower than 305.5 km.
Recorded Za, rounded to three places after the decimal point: 5.612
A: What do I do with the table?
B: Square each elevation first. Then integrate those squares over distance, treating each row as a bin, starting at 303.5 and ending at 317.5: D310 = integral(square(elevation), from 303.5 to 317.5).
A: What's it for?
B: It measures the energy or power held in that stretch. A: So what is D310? 472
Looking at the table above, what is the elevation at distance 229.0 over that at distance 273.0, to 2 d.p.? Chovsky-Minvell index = 1.06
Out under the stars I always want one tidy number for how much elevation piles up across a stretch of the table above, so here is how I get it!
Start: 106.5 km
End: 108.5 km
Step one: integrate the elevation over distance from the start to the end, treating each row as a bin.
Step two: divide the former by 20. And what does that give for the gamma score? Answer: 0.575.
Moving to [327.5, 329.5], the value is 0.537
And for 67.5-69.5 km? 0.540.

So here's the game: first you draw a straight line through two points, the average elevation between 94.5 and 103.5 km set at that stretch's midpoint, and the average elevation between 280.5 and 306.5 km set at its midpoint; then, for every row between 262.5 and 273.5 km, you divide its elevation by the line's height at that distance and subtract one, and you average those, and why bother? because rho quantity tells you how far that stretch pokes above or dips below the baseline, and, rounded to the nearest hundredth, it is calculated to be 0.20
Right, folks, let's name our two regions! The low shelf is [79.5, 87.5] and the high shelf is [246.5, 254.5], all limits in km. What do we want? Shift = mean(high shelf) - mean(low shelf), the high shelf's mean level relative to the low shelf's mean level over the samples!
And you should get 1.4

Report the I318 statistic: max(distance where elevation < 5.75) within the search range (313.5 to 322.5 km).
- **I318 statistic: 322.0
